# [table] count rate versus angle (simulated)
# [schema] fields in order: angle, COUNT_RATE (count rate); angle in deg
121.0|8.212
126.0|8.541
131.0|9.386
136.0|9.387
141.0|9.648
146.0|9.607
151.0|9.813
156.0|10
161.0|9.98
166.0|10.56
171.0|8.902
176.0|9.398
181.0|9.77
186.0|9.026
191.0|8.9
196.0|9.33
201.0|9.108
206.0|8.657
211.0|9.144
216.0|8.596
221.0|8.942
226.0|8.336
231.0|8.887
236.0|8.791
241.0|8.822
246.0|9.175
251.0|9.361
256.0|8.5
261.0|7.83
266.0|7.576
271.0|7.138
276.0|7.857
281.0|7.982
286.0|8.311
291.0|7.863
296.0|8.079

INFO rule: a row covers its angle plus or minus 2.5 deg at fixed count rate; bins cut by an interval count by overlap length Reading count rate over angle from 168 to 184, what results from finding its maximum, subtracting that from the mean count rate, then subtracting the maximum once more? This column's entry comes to -10.2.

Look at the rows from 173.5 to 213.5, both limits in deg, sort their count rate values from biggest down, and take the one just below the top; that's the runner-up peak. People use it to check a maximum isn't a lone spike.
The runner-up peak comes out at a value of 9.398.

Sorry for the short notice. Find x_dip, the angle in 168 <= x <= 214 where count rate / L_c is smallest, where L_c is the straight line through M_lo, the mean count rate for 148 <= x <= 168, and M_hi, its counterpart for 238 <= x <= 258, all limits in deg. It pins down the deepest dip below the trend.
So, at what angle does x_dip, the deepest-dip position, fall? 171.0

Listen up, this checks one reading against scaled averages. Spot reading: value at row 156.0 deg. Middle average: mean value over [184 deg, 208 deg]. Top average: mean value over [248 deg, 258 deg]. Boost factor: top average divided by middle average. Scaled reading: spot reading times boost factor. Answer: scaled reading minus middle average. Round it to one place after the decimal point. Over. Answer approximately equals 0.9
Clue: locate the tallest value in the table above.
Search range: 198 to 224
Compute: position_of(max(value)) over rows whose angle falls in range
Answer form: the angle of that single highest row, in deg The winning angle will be 211.0 deg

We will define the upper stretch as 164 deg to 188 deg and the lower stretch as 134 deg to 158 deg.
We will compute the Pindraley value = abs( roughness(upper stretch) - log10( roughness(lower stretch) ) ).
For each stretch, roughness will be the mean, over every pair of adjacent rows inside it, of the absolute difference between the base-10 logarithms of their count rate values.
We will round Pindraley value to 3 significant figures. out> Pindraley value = 2.15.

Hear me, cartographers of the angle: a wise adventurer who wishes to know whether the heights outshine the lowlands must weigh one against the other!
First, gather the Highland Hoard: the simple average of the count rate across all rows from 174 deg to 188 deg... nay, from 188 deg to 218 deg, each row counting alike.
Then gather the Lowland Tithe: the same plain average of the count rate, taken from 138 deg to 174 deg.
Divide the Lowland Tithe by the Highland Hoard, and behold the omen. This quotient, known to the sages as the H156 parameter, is 1.09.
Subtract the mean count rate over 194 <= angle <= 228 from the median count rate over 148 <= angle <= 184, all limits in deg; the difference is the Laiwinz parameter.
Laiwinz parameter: 0.94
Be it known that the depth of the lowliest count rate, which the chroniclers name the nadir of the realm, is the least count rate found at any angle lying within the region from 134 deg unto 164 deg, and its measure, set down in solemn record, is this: 9.387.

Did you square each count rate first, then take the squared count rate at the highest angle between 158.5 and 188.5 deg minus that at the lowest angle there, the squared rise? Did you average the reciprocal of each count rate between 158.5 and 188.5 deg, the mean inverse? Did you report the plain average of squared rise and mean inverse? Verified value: -9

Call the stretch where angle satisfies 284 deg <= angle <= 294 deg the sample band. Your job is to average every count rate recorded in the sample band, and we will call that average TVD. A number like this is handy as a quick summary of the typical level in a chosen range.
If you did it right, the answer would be 8.1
